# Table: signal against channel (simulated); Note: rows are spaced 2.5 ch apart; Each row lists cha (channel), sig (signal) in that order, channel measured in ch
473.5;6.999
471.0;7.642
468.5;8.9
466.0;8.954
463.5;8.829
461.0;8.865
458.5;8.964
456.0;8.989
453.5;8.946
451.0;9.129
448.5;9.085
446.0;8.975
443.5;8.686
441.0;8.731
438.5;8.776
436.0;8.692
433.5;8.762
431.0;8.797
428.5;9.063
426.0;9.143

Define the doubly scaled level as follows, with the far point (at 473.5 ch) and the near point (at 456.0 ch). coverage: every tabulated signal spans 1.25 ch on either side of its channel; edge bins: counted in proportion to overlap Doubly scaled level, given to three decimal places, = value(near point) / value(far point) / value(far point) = 0.184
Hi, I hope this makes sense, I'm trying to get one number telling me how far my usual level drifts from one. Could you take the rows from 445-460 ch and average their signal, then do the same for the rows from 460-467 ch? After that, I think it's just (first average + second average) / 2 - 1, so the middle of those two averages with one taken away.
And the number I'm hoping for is 7.95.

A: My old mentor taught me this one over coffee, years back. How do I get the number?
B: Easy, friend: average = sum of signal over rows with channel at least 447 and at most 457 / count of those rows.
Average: 9.04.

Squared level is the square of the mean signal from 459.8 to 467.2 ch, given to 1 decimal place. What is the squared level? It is 78.9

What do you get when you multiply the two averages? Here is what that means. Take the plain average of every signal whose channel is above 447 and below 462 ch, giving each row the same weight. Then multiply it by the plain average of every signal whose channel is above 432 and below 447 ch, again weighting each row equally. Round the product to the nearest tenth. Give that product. 78.9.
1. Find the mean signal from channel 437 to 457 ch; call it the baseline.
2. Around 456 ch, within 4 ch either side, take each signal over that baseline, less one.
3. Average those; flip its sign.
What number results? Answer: -0.006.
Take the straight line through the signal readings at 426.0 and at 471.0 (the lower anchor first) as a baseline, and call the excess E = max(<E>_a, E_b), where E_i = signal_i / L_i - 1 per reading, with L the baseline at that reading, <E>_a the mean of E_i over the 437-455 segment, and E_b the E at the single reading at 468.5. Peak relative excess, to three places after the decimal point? 0.152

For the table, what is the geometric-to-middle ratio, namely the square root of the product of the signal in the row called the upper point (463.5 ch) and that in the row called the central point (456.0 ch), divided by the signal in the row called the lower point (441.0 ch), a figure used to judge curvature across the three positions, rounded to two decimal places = 1.02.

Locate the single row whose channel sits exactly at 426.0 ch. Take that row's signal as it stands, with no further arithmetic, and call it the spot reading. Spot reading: 9.143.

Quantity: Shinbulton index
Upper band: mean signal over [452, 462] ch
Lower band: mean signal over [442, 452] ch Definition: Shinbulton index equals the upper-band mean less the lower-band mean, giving 0.0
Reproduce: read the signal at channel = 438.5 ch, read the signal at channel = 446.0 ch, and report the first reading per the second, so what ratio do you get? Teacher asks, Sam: 0.98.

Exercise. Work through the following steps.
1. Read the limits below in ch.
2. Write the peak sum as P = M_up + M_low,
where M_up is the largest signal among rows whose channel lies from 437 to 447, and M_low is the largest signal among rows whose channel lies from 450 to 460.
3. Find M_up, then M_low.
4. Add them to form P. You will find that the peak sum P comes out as 18.1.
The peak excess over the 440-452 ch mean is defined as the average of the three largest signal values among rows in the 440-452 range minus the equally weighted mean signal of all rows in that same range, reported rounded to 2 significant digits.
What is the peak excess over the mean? 0.14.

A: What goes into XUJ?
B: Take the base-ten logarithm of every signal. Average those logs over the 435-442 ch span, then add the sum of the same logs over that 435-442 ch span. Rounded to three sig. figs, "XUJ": 3.76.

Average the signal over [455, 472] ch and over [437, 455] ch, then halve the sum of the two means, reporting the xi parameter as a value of 8.82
